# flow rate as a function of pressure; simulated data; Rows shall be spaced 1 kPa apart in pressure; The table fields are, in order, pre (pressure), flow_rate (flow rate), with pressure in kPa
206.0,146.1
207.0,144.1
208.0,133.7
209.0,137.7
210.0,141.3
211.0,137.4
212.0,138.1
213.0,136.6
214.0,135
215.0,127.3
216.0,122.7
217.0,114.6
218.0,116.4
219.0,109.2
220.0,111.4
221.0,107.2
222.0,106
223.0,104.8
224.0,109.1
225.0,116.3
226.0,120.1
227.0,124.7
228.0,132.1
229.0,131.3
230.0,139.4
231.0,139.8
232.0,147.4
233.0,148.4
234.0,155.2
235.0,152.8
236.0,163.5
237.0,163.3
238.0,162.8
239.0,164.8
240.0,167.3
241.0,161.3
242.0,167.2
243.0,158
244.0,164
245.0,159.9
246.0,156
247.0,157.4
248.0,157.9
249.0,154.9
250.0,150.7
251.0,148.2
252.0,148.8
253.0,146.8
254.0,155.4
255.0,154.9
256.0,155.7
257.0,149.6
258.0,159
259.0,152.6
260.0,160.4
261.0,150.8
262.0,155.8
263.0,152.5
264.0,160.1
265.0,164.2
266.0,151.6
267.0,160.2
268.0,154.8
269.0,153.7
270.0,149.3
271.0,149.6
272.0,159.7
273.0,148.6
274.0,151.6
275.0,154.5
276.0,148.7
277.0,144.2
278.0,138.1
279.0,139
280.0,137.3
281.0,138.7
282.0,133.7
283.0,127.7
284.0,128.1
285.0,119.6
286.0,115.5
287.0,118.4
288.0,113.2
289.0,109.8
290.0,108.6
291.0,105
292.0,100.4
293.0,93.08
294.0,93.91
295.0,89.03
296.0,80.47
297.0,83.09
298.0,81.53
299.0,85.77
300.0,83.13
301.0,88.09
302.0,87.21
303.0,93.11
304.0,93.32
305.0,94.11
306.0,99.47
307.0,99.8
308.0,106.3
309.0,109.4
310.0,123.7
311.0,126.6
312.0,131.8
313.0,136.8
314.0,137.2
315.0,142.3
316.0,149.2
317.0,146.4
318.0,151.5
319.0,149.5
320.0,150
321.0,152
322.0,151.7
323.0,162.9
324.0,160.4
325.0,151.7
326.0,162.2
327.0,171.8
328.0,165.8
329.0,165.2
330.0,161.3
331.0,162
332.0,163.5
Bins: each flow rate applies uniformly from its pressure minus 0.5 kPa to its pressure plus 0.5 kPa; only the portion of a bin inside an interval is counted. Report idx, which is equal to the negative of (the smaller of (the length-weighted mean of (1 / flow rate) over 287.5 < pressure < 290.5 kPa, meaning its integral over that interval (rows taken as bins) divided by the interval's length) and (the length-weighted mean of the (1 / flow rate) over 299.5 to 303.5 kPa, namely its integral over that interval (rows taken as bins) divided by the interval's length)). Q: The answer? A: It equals -0.0090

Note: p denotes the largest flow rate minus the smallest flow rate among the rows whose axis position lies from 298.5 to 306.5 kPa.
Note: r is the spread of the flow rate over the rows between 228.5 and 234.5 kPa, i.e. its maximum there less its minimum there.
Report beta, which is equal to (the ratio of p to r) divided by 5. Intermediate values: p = 16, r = 24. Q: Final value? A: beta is 0.14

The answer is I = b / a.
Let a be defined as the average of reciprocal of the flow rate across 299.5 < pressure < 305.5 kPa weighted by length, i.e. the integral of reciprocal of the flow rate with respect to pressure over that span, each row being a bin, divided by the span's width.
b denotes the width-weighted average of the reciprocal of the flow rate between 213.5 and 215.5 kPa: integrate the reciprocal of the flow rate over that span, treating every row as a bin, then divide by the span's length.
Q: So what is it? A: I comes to 0.68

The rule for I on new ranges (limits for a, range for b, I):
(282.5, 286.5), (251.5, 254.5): 0.82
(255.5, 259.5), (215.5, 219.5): 1.33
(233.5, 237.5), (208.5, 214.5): 1.15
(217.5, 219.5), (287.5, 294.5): 1.10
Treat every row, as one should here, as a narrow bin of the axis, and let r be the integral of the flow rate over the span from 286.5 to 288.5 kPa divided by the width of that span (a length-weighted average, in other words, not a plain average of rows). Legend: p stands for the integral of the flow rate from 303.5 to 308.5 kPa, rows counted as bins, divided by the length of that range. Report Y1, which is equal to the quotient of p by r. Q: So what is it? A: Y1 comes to 0.85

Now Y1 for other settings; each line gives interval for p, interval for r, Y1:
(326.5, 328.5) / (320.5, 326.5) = 1.08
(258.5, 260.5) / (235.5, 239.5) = 0.96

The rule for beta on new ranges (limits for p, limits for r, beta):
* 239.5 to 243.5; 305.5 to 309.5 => 0.19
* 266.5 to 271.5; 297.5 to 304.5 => 0.18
